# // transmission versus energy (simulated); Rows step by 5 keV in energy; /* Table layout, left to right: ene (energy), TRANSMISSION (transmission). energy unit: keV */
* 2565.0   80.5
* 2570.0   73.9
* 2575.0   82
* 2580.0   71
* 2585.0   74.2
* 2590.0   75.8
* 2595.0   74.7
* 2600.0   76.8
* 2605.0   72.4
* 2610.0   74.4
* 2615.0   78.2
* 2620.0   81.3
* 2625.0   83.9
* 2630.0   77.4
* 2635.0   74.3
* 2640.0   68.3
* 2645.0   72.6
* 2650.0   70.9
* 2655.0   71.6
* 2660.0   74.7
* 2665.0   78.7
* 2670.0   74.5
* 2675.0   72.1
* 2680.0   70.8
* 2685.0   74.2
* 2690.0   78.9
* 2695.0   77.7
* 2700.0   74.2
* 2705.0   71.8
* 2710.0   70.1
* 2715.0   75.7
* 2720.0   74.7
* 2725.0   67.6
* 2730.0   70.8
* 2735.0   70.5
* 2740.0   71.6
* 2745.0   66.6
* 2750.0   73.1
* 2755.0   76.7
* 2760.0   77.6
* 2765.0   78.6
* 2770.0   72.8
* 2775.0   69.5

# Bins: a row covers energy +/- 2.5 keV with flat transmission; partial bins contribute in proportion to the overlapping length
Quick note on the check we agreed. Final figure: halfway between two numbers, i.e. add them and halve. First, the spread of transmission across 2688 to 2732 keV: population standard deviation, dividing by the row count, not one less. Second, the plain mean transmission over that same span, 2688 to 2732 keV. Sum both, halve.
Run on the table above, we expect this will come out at 38.5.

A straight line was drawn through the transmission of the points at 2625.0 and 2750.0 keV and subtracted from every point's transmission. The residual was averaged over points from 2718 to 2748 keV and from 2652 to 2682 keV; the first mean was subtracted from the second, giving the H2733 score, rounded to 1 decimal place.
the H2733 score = -2.2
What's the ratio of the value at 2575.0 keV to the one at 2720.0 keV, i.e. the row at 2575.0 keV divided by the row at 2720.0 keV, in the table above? 1.10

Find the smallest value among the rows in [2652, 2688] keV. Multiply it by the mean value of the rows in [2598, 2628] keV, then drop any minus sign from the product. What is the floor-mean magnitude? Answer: 5511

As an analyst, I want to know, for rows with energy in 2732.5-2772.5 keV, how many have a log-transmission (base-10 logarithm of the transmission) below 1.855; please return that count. 3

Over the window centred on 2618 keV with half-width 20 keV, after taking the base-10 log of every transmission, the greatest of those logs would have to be 1.92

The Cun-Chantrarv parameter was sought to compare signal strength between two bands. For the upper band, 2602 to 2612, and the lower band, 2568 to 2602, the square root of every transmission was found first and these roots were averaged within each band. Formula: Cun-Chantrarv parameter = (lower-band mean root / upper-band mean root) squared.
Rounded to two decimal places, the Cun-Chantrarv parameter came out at 1.03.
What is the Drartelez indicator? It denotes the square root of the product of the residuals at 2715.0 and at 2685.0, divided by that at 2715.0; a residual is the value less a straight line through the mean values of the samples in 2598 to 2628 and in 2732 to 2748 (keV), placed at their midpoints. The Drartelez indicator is 0.5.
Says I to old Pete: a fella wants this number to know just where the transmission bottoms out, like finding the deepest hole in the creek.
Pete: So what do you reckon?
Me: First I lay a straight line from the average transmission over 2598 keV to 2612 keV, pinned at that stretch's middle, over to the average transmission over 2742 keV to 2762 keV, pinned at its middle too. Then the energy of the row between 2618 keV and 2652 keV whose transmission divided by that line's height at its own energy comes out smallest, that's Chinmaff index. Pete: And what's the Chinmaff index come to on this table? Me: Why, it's 2640.0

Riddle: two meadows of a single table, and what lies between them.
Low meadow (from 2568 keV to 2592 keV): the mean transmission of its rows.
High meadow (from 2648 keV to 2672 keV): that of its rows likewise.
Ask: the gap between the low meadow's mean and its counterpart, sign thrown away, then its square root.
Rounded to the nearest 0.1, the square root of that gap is 1.1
